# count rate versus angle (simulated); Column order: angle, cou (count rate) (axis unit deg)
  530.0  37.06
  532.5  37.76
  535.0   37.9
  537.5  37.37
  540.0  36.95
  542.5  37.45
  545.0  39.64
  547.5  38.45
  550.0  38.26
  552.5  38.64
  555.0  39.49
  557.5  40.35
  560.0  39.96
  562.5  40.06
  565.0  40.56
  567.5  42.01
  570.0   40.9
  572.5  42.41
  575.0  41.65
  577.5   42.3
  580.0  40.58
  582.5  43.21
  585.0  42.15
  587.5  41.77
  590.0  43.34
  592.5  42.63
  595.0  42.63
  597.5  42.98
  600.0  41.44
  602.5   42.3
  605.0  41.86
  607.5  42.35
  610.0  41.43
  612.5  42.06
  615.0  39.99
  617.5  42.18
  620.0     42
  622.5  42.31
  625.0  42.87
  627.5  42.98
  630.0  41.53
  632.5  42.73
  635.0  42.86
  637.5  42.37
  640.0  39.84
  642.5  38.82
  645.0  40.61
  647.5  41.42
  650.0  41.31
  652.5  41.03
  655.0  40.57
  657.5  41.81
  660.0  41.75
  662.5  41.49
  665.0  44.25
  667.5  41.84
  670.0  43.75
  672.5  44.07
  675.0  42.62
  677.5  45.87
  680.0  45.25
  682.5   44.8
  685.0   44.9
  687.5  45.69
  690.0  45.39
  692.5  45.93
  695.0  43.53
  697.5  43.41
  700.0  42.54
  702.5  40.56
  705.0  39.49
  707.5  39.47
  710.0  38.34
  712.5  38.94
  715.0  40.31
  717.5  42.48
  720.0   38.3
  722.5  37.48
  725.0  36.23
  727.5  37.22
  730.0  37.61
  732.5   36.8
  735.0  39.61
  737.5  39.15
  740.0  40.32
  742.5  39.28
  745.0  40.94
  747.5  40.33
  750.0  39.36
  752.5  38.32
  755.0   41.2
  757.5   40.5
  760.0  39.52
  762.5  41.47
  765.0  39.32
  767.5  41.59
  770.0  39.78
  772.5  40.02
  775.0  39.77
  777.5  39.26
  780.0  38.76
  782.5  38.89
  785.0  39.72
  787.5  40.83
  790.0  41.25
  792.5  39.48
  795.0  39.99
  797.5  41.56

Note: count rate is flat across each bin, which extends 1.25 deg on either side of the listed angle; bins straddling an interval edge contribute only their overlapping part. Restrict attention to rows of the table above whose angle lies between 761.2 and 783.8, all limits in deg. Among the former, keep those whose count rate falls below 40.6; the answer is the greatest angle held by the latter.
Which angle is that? 782.5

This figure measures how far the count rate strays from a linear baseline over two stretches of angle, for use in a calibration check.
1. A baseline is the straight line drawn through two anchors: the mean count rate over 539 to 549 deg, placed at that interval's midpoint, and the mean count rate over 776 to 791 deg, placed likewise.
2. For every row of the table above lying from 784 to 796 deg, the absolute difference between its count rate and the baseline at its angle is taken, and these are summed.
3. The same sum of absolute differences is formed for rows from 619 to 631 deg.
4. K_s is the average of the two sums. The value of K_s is 11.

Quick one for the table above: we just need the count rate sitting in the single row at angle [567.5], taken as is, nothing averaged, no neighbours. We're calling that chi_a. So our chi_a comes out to 42.01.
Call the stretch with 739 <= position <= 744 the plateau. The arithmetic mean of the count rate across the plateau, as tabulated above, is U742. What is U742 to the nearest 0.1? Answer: 39.8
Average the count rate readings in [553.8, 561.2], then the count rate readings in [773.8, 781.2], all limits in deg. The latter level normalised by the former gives 0.98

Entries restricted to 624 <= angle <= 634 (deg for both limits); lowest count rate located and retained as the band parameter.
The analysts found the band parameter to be 41.53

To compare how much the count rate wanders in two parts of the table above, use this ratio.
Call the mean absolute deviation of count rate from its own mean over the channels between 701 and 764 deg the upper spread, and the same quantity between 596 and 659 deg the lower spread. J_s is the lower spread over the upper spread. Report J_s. 0.69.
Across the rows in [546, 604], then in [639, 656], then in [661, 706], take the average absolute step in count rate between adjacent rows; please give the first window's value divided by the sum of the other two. 0.44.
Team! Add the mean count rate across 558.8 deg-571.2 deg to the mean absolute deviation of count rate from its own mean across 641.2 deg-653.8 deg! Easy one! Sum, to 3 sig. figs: 41.4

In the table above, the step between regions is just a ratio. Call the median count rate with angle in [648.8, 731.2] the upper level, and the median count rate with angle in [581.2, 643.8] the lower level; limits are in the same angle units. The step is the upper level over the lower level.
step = 0.99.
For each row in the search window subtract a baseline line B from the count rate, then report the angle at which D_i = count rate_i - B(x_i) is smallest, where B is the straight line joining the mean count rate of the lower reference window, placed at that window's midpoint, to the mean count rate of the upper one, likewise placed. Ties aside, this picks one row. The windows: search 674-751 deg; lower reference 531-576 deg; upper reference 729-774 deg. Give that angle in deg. 725.0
